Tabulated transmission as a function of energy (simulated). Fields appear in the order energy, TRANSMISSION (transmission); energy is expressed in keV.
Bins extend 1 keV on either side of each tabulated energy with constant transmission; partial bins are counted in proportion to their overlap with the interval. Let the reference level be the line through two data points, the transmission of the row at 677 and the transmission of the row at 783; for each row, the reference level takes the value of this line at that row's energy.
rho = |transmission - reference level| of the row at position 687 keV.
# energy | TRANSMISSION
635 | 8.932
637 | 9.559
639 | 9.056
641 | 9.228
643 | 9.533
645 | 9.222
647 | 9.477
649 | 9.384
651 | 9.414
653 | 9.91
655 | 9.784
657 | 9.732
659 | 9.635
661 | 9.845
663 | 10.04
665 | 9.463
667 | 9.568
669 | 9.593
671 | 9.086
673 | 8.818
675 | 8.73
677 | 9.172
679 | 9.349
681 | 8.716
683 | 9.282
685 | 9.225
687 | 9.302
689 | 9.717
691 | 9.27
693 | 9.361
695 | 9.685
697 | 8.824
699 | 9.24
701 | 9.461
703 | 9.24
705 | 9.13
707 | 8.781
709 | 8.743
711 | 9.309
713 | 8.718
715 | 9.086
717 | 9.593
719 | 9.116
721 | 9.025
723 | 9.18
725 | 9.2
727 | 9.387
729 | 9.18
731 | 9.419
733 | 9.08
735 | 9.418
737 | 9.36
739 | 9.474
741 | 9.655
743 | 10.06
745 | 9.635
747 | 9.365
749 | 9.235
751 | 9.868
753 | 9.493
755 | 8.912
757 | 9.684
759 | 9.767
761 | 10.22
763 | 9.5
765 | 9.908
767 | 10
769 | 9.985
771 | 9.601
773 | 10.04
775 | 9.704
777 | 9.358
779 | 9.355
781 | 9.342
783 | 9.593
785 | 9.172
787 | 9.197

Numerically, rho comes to 0.09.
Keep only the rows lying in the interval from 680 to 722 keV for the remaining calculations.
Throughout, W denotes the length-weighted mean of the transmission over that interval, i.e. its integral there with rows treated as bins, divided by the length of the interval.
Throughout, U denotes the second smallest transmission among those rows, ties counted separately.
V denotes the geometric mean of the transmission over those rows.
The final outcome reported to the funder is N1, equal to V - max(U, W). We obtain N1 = -0.0048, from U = 8.718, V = 9.18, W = 9.18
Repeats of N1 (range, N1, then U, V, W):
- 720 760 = -0.0043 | 9.025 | 9.42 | 9.42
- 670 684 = -0.0033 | 8.73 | 9.02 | 9.02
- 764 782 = -0.0040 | 9.355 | 9.70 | 9.70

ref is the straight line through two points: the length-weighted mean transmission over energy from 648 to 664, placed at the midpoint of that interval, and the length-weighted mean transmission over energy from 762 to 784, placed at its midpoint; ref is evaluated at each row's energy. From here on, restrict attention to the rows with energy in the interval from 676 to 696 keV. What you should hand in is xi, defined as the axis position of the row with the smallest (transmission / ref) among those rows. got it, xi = 681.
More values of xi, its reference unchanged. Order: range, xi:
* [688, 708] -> 707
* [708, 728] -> 713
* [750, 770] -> 755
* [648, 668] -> 649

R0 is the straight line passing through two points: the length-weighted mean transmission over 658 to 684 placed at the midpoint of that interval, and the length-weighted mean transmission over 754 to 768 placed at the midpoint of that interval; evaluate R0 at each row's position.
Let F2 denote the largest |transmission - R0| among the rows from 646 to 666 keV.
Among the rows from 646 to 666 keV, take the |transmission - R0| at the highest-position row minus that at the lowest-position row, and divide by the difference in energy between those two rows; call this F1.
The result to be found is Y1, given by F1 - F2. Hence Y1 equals -0.75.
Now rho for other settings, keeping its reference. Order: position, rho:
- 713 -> 0.60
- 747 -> 0.09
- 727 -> 0.02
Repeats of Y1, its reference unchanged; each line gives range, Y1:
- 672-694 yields -0.68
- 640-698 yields -0.73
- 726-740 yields -0.52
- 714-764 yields -0.78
